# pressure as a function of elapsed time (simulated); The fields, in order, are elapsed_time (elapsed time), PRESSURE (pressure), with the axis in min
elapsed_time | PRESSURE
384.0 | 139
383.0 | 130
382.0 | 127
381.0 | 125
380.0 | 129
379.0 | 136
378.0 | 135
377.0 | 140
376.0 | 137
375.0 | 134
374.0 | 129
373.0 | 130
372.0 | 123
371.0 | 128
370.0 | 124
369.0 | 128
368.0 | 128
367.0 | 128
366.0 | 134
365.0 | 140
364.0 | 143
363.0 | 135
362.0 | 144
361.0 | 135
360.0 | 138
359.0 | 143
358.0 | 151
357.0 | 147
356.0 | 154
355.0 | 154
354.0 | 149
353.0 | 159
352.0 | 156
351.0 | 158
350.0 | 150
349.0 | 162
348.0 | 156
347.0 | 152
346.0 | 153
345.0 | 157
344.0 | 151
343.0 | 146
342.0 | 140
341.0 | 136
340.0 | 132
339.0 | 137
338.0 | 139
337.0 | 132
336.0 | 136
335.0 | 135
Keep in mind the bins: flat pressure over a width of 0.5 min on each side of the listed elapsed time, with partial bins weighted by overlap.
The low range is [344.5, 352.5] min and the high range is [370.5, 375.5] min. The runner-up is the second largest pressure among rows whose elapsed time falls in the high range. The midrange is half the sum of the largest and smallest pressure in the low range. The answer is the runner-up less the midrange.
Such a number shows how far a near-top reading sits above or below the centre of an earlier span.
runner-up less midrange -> -26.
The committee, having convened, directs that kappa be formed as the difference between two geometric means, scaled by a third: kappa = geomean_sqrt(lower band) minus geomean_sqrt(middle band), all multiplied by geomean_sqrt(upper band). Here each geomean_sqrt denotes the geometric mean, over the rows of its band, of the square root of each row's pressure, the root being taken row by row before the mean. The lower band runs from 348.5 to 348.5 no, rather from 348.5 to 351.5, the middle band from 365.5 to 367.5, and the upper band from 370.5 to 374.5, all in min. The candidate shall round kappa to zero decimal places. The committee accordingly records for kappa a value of 12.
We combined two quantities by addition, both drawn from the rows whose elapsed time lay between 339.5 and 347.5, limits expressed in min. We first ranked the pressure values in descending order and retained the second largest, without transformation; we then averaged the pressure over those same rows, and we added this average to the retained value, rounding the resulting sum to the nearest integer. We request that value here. 299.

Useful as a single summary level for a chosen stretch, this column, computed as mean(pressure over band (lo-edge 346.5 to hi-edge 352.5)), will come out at 156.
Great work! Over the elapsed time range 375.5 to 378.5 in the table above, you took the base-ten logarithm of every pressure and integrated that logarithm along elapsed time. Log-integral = 6.41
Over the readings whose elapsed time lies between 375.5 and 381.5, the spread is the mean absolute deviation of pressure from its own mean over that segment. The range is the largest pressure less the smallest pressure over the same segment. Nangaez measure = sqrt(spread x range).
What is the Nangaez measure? 8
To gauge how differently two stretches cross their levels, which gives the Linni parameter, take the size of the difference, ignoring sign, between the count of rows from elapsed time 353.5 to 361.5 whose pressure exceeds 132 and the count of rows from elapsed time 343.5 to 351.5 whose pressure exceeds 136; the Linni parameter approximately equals 0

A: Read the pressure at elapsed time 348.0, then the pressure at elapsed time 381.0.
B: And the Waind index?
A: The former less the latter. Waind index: 31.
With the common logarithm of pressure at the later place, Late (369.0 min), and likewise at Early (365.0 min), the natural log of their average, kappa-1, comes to 0.755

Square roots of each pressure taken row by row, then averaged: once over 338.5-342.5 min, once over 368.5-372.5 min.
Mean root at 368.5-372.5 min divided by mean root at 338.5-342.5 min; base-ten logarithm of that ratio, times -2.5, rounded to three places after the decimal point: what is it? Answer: 0.044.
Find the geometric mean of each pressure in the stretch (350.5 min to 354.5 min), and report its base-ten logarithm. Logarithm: 2.19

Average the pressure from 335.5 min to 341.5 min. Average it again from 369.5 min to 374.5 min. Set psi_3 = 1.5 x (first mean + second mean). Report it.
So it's 393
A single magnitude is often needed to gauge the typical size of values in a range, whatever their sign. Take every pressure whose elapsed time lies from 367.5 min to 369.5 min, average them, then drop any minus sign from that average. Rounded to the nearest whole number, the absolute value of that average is 128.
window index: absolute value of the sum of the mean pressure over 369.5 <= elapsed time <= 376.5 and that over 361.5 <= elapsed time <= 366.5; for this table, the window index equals 268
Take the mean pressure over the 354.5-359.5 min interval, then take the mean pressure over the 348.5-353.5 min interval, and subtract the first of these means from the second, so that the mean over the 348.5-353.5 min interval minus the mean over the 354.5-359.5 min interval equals 7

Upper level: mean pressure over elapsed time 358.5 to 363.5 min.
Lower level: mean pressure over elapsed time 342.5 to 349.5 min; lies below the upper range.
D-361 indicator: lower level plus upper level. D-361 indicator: 293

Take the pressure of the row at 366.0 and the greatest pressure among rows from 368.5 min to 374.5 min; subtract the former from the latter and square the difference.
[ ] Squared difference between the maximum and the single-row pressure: 16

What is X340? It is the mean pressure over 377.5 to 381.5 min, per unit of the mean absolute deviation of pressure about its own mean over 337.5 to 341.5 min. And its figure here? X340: 66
